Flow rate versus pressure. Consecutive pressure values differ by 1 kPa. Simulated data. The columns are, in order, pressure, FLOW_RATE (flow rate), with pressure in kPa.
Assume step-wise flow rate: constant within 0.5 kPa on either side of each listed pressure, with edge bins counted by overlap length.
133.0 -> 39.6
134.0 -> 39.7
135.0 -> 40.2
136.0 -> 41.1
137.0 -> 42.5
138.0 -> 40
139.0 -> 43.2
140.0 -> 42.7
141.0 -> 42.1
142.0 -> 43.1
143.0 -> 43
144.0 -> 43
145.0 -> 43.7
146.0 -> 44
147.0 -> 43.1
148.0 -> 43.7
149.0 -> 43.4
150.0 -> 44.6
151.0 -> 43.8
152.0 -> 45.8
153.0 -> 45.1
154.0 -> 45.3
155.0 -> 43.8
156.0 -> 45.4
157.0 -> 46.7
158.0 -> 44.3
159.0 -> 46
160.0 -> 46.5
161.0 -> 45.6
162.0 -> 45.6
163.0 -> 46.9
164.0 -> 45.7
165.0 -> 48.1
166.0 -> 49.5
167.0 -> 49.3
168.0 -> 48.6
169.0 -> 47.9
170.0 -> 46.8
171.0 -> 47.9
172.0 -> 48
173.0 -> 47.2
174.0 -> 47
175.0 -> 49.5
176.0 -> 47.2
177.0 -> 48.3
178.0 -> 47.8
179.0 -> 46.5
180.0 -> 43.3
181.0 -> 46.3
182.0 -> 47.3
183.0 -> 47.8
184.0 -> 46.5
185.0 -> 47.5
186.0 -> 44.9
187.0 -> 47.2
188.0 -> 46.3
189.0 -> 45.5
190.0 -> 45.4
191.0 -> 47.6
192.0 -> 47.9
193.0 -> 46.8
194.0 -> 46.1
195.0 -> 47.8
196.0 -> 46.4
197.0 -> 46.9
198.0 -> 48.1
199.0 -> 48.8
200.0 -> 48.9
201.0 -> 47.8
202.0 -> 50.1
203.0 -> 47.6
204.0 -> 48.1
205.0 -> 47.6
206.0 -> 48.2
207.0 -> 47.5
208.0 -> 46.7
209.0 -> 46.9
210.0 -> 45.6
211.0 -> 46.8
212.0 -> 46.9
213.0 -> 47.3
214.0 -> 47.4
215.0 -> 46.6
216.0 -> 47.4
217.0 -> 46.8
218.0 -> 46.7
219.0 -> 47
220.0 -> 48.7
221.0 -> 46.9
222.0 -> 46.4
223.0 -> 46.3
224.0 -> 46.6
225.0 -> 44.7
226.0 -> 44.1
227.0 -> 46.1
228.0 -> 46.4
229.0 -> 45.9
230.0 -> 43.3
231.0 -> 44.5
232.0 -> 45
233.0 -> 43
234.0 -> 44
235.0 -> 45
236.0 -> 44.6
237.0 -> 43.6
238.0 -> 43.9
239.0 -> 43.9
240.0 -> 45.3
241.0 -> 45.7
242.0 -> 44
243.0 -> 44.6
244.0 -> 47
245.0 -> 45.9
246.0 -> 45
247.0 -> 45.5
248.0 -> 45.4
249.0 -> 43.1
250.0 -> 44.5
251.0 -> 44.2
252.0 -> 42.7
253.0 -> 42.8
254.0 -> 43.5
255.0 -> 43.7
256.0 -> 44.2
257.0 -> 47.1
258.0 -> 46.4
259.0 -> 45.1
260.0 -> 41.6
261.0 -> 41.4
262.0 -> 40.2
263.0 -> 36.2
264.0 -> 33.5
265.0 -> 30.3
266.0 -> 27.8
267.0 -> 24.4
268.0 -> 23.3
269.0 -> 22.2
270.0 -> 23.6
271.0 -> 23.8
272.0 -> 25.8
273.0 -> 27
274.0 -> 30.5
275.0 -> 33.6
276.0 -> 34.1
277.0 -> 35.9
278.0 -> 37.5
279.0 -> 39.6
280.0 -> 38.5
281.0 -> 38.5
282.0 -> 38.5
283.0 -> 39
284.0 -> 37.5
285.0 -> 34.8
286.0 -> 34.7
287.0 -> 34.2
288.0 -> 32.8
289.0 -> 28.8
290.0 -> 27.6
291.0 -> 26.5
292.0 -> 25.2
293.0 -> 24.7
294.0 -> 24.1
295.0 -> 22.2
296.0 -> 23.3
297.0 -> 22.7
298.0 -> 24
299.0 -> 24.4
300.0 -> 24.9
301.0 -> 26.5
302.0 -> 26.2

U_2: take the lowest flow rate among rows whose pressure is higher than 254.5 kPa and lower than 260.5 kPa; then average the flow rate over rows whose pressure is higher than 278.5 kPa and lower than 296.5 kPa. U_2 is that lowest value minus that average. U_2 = 9.9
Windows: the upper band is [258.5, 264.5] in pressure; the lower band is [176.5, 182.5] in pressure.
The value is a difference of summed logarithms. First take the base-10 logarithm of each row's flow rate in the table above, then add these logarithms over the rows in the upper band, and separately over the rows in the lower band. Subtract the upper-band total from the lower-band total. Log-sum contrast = 0.43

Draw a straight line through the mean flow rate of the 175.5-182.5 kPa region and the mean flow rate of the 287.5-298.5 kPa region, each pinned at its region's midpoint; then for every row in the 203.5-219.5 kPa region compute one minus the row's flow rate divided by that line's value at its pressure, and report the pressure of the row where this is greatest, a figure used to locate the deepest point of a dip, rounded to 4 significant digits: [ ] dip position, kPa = 210.0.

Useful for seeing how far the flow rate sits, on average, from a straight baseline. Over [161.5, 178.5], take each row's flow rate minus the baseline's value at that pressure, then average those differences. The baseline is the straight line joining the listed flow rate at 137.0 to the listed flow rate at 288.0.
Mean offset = 7.3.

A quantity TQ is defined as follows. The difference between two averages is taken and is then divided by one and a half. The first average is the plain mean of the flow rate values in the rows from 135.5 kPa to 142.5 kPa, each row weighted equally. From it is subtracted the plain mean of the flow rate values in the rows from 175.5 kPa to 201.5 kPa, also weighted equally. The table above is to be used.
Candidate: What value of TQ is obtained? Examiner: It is -3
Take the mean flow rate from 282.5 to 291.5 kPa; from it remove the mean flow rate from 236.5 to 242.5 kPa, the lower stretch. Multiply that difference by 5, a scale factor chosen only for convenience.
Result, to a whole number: -58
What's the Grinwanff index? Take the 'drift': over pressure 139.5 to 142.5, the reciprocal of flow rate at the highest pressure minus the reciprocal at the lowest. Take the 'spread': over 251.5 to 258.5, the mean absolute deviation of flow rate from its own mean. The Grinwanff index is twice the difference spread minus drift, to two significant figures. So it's 2.8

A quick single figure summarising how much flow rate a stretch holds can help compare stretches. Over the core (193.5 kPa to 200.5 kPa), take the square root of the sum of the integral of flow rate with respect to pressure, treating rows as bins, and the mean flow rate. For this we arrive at 19.5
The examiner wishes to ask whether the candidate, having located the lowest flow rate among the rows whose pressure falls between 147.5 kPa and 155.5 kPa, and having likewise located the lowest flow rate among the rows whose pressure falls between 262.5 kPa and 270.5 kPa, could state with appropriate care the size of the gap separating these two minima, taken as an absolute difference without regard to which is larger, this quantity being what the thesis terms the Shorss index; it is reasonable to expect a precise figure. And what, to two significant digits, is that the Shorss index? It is 21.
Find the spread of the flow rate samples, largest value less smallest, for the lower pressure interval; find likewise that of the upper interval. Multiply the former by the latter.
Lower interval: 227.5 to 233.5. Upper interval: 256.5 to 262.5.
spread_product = 23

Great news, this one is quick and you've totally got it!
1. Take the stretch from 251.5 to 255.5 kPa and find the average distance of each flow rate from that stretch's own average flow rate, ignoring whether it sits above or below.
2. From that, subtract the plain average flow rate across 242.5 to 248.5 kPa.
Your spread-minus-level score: -45.1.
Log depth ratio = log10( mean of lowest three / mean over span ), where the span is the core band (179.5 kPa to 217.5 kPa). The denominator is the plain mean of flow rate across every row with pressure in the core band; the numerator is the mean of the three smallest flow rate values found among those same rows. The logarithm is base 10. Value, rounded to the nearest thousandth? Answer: -0.024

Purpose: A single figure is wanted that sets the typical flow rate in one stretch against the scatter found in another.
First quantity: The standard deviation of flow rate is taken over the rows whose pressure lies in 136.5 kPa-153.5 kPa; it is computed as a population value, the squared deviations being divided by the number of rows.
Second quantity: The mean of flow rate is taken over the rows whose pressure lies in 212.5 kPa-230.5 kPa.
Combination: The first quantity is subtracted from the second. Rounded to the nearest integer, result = 45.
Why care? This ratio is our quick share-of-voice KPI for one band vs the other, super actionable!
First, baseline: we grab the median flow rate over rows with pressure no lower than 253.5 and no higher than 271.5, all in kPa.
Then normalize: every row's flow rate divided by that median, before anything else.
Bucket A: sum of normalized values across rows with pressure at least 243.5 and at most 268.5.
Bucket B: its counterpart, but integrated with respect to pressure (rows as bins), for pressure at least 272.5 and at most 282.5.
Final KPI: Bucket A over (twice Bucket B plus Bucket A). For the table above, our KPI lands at 0.59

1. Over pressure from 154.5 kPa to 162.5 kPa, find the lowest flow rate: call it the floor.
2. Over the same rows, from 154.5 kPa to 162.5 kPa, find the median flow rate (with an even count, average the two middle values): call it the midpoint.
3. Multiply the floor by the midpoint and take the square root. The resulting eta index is 44.7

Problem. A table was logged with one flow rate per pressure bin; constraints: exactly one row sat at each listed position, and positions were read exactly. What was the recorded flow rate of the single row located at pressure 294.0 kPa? 24.1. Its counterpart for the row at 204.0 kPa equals 48.1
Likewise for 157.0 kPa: 46.7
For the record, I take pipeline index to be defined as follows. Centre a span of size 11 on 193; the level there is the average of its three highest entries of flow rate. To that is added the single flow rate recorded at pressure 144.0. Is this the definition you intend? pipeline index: 91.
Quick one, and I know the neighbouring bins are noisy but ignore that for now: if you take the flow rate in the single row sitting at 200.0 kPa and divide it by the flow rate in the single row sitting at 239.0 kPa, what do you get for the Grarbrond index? 1.1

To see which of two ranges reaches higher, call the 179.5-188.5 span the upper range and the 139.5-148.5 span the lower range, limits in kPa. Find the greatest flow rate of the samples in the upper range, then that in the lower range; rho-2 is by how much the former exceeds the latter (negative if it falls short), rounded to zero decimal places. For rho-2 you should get 4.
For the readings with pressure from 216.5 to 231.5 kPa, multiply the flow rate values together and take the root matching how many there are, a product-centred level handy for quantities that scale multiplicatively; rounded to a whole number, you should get 46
